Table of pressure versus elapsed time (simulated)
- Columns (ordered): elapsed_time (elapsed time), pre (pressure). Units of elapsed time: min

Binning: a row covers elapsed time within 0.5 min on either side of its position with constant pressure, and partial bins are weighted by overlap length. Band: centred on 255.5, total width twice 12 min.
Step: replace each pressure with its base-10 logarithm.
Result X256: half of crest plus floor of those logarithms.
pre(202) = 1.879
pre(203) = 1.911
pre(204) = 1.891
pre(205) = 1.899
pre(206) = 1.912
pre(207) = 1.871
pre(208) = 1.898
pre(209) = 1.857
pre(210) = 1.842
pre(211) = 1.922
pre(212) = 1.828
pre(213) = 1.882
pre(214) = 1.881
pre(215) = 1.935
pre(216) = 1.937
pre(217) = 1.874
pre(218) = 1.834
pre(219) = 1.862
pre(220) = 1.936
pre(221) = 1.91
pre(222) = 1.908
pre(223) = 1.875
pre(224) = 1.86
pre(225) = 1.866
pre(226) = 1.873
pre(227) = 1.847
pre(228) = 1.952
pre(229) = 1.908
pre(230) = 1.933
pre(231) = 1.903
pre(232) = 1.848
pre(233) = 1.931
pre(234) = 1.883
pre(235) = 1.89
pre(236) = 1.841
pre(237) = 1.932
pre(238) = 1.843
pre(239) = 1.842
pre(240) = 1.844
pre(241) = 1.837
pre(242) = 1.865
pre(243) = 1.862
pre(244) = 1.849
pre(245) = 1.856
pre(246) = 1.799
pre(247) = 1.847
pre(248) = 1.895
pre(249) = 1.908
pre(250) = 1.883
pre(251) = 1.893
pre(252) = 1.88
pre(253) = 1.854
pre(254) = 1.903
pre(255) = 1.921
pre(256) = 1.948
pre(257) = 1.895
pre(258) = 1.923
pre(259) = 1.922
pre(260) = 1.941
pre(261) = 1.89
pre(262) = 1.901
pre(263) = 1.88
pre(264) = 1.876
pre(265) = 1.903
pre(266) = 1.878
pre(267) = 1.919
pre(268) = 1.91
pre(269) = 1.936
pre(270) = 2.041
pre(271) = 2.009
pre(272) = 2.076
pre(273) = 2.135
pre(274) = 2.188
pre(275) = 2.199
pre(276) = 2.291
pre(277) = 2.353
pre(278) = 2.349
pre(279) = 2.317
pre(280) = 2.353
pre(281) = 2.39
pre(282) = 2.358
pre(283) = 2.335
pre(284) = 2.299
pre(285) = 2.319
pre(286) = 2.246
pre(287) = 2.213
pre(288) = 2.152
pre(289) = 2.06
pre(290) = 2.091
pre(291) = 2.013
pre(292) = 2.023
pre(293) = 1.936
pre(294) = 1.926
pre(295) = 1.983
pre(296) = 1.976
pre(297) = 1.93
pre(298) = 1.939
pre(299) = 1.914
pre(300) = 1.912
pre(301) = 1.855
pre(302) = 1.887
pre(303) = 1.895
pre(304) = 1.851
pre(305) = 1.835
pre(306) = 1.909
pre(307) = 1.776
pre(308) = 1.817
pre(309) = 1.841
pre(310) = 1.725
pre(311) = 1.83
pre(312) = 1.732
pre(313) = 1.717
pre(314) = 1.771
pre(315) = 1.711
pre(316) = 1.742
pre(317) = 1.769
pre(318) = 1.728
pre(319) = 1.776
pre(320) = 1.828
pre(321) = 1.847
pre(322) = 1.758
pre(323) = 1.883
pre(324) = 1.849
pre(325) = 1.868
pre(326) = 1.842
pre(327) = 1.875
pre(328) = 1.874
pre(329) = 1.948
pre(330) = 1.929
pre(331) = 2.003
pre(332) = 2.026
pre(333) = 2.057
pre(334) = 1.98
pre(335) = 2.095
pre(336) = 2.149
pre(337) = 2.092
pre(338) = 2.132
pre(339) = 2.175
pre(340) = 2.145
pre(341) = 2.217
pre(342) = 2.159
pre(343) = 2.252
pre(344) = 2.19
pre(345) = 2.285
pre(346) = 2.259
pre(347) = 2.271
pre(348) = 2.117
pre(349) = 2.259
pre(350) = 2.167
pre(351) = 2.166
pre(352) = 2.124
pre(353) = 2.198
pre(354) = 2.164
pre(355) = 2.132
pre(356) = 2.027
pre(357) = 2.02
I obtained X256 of 0.272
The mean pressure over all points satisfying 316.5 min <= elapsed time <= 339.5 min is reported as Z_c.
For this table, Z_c 1.93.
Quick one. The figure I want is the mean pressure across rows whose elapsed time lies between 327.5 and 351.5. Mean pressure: 2.12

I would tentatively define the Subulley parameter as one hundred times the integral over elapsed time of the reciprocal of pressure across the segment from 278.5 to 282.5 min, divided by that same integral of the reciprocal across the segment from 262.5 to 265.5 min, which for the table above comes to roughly 107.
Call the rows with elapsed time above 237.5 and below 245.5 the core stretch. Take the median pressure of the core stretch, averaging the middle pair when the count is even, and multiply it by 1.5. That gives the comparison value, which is 2.77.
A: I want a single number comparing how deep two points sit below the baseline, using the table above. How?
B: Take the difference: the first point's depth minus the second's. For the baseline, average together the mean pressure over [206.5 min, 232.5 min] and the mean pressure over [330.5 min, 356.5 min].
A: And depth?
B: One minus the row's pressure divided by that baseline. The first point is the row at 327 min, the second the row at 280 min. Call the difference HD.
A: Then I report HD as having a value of 0.24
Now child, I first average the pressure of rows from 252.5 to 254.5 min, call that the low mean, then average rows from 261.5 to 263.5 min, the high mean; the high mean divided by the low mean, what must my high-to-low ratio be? 1.01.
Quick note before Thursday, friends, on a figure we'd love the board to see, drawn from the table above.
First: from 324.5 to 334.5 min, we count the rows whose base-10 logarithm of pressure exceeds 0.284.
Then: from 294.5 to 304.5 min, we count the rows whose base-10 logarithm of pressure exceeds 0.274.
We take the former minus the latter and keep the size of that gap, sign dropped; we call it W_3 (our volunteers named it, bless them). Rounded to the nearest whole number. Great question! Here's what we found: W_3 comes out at 2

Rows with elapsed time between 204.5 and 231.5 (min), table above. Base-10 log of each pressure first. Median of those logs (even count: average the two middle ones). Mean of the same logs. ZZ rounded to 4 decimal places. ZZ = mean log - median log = 0.0016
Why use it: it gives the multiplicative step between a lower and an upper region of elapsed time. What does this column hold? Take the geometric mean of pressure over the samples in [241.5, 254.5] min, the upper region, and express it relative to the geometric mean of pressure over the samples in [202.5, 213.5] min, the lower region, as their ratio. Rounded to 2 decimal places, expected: 0.99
